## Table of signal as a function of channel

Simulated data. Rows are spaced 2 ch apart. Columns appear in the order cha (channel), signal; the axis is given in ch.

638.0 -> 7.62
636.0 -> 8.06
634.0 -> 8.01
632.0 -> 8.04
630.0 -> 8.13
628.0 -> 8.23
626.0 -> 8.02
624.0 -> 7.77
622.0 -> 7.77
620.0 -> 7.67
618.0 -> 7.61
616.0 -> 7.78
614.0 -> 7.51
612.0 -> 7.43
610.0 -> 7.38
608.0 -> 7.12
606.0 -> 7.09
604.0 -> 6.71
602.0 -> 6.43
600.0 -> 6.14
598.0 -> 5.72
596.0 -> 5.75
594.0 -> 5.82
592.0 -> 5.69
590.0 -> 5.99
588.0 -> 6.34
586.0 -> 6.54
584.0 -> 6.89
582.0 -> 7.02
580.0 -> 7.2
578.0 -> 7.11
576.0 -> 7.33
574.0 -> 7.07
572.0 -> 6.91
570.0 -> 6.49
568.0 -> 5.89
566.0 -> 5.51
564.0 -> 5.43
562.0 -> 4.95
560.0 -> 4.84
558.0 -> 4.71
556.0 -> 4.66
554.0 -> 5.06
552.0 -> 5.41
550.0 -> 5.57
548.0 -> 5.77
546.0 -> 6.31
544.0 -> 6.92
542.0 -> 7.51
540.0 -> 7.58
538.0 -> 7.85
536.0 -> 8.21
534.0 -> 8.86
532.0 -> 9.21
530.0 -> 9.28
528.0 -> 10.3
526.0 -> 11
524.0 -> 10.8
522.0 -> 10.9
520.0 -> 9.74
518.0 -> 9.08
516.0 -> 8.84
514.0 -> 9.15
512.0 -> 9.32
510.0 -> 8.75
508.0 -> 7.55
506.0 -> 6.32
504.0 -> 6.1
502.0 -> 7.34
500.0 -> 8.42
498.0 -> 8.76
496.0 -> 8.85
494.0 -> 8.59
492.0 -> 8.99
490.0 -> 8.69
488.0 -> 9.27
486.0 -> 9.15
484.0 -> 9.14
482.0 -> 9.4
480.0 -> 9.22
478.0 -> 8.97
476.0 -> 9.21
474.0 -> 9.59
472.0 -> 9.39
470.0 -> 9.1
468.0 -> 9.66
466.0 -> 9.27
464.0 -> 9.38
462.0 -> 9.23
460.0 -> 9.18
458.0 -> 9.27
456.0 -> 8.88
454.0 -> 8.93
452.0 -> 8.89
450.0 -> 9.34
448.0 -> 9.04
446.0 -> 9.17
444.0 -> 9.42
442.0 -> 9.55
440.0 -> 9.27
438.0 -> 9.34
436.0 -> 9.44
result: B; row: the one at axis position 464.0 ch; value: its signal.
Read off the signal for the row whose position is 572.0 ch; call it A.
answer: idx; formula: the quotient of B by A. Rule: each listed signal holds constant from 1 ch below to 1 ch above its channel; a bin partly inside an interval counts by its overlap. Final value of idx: 1.36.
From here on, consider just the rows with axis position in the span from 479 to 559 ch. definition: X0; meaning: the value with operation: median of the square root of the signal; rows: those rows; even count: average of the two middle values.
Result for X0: 2.96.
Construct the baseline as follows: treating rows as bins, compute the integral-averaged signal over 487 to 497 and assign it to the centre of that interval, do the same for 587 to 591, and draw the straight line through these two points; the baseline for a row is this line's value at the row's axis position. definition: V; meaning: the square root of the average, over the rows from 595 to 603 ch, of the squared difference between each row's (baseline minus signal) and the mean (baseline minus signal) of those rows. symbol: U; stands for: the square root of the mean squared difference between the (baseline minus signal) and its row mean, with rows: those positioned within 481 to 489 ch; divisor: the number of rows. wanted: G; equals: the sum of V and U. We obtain 0.45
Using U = 0.099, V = 0.35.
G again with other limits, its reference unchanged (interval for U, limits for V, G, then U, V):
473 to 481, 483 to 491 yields 0.37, 0.185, 0.19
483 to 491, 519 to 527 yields 0.75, 0.189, 0.56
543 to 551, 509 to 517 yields 0.70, 0.463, 0.24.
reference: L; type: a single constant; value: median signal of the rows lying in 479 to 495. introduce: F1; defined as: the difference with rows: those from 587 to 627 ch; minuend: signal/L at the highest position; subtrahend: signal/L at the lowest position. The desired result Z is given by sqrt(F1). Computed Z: 0.43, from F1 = 0.184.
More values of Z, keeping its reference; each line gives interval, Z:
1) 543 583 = 0.10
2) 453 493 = 0.08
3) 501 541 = 0.16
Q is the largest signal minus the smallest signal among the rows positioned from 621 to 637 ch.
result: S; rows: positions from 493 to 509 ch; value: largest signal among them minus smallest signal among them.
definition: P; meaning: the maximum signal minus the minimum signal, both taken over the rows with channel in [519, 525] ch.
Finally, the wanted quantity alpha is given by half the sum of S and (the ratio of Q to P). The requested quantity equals 1.6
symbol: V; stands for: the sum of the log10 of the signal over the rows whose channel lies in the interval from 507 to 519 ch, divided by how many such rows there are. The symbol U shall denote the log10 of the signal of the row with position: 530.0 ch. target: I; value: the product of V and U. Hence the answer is 0.91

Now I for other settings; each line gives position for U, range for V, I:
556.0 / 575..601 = 0.54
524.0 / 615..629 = 0.92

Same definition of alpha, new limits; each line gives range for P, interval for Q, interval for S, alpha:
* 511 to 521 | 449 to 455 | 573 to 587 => 0.6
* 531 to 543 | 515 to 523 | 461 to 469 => 0.8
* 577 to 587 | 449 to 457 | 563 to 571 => 0.9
